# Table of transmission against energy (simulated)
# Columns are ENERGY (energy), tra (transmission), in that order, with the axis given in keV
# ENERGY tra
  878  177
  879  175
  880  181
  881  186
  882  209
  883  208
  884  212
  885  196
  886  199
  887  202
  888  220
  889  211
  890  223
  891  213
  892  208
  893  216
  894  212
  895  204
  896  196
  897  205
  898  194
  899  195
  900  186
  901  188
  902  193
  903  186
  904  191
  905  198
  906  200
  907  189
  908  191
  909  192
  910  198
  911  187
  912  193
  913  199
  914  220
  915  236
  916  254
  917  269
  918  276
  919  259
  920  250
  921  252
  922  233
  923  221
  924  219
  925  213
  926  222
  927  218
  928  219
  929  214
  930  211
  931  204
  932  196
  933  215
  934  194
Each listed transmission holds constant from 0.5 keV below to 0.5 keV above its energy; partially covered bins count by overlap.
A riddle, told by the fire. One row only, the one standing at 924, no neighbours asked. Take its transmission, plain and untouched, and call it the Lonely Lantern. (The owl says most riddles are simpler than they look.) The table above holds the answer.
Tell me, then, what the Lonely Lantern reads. 219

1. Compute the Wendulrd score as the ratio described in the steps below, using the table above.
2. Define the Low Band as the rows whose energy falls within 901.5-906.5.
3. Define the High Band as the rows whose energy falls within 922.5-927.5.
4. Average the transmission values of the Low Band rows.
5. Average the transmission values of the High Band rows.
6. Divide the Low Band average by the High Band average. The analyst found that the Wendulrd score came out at 0.89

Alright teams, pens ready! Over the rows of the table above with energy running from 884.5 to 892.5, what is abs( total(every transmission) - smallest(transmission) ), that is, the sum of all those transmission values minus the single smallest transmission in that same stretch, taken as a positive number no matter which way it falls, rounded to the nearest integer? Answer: 1476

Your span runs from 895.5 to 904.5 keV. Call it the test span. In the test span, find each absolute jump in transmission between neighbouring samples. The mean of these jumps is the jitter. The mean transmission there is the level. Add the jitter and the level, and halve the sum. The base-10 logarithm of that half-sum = 2.00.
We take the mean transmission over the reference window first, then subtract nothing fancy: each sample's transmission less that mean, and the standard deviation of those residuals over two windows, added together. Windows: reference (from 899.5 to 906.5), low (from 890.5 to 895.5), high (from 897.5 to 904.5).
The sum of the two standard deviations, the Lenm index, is 8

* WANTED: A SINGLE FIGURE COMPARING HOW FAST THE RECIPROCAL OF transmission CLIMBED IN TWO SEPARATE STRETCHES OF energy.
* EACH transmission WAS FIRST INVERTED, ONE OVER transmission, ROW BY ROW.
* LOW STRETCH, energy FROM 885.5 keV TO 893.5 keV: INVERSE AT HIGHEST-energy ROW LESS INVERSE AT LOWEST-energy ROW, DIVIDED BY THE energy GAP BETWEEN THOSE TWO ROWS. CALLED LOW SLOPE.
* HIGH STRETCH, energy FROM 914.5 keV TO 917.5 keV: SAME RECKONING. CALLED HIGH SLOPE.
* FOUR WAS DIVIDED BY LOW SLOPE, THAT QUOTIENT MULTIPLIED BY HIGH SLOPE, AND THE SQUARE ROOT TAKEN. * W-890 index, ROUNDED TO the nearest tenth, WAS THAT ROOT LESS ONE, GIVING 3.3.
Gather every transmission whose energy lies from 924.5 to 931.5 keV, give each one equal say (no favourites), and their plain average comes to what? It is 214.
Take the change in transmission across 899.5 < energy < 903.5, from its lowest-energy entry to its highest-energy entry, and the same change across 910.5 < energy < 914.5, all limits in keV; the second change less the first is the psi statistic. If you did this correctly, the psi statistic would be 33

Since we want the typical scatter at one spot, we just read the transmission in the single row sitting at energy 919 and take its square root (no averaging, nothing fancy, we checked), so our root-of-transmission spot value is 16.1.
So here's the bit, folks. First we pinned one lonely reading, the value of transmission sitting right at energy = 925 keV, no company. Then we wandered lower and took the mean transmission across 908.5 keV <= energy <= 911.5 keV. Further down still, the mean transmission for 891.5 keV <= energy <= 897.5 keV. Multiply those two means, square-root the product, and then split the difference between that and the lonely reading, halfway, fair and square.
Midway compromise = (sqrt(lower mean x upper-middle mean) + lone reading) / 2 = 206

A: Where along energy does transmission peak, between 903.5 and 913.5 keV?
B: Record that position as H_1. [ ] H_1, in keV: 906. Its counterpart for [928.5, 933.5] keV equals 933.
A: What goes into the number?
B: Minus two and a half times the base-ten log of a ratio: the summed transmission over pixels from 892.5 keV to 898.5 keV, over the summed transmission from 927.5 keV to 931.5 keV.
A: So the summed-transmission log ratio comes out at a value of -0.40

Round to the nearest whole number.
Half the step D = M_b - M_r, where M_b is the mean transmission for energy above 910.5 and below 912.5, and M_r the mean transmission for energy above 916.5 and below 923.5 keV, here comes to -31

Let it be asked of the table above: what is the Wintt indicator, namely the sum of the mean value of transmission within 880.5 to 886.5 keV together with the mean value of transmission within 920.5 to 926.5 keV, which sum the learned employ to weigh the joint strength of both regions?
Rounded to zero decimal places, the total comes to 428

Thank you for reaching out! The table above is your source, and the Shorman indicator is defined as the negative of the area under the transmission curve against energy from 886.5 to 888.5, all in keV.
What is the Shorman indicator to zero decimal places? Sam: -422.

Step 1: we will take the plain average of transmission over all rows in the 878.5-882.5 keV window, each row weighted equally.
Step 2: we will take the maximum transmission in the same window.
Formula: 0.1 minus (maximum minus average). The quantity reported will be -21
